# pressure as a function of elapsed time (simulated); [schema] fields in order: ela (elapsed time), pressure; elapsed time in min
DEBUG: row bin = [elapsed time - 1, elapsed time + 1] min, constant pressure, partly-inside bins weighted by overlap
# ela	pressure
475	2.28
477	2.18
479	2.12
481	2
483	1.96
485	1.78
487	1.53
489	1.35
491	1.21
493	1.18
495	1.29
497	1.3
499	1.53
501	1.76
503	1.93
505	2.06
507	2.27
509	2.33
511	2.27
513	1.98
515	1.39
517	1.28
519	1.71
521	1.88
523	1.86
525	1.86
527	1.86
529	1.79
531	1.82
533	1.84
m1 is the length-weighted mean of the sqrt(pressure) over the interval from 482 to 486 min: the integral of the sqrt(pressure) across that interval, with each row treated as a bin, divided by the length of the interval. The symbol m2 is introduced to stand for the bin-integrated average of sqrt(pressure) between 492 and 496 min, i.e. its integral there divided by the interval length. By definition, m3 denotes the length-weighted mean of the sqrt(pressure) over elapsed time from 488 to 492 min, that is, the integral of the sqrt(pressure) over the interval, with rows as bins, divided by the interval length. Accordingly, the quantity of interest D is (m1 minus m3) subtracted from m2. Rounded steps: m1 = 1.37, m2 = 1.11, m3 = 1.13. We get 0.87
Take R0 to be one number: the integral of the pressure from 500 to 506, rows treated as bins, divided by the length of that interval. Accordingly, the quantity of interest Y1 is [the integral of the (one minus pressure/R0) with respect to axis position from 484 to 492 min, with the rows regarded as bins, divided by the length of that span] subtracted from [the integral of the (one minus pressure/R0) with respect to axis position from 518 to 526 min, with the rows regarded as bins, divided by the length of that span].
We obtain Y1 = -0.2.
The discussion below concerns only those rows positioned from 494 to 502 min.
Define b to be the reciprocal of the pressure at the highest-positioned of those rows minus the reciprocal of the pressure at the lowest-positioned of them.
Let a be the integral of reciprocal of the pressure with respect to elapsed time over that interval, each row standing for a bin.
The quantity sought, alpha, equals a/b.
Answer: -27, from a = 6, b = -0.21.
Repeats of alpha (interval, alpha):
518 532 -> -217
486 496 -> 63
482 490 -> 21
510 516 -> 12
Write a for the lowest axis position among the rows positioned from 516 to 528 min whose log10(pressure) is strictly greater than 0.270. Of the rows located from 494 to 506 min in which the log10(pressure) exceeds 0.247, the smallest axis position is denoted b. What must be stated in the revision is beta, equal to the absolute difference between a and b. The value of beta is 18 min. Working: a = 521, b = 503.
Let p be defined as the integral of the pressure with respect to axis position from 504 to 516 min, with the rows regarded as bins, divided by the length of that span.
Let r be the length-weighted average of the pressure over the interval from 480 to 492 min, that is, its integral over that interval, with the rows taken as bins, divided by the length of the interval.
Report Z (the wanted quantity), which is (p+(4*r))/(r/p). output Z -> 10.8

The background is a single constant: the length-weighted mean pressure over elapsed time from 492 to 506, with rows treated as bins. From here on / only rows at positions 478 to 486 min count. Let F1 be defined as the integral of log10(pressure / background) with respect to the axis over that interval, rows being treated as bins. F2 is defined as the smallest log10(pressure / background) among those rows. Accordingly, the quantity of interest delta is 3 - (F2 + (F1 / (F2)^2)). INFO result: -274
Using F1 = 0.75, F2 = 0.05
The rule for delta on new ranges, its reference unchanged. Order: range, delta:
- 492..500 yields 42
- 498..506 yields -2565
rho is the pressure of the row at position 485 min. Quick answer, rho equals 1.78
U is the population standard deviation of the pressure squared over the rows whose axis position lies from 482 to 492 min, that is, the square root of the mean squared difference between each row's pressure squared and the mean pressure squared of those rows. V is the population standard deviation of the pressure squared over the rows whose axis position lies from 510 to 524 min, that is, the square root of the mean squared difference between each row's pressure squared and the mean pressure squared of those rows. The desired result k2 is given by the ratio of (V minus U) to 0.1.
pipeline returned 2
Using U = 0.87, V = 1.11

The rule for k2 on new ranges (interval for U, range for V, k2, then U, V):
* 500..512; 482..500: -1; 0.85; 0.79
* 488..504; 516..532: -2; 0.79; 0.59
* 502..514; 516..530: 0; 0.66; 0.63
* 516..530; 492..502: 0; 0.63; 0.62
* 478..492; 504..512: -6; 1.08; 0.45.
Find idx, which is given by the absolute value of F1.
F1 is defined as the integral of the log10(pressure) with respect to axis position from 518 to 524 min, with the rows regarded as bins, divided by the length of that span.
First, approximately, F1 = 0.259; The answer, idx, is 0.259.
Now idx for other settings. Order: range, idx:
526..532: 0.261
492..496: 0.091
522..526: 0.270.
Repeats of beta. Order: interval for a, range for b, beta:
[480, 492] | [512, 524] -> 32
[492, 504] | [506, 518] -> 4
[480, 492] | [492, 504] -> 22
